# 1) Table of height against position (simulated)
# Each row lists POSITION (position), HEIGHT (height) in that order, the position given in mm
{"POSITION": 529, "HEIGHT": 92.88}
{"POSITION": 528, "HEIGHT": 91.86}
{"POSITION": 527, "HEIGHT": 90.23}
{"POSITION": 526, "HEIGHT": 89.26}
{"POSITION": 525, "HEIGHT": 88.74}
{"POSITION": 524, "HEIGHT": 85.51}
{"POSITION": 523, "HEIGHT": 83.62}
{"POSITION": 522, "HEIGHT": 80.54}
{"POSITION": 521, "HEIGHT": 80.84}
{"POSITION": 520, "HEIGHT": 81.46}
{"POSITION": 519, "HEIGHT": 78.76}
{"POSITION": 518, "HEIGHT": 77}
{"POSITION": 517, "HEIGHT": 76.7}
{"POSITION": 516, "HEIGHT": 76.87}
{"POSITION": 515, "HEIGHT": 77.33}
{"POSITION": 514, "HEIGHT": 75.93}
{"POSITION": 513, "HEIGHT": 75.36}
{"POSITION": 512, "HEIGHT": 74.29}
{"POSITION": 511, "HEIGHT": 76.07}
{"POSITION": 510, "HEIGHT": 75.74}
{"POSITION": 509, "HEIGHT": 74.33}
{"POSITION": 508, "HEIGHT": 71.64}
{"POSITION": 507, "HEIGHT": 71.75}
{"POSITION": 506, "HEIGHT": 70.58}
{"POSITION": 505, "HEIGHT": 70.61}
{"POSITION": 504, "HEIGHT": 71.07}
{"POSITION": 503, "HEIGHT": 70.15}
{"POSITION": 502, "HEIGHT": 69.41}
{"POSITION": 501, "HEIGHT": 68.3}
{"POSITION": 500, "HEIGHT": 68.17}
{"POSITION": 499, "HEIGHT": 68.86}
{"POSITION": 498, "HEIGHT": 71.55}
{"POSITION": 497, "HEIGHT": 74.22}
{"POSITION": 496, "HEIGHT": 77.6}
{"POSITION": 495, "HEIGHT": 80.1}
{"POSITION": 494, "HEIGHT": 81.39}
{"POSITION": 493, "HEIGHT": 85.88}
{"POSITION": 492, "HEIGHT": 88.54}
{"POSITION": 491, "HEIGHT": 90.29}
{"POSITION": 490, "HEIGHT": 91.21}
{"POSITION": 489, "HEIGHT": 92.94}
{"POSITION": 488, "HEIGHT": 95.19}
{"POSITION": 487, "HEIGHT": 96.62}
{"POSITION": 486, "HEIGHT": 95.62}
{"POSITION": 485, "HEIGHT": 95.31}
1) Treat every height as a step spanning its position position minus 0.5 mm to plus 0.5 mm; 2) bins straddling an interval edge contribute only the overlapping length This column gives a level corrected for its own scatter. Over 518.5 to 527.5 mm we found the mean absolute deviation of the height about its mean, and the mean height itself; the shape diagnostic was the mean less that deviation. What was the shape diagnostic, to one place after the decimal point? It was 80.7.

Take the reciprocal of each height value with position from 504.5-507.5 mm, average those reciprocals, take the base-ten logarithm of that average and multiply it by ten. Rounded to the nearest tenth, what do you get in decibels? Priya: -18.5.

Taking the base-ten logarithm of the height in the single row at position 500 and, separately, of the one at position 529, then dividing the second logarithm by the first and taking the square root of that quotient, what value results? 1.04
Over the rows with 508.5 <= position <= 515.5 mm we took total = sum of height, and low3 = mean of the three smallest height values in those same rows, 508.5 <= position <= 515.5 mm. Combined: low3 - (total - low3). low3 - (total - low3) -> -380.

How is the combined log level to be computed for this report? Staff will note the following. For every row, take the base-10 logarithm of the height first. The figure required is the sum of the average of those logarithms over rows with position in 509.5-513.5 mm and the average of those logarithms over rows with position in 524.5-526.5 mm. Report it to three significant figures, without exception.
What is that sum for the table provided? 3.83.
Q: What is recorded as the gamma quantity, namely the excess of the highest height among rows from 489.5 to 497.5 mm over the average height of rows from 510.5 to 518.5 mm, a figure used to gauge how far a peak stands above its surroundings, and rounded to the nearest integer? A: 15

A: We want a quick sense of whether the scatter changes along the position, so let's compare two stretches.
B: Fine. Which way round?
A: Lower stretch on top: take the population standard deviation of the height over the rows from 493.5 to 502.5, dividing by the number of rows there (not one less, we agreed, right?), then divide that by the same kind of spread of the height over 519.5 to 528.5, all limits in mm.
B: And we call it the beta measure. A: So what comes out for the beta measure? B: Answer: 1.2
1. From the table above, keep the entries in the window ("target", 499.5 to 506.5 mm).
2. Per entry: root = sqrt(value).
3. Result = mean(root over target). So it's 8.4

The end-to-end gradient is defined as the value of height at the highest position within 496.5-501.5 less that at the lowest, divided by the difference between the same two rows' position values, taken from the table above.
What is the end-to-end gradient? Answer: -1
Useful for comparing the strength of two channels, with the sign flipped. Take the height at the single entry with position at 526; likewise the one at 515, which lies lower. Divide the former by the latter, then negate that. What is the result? -1.15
